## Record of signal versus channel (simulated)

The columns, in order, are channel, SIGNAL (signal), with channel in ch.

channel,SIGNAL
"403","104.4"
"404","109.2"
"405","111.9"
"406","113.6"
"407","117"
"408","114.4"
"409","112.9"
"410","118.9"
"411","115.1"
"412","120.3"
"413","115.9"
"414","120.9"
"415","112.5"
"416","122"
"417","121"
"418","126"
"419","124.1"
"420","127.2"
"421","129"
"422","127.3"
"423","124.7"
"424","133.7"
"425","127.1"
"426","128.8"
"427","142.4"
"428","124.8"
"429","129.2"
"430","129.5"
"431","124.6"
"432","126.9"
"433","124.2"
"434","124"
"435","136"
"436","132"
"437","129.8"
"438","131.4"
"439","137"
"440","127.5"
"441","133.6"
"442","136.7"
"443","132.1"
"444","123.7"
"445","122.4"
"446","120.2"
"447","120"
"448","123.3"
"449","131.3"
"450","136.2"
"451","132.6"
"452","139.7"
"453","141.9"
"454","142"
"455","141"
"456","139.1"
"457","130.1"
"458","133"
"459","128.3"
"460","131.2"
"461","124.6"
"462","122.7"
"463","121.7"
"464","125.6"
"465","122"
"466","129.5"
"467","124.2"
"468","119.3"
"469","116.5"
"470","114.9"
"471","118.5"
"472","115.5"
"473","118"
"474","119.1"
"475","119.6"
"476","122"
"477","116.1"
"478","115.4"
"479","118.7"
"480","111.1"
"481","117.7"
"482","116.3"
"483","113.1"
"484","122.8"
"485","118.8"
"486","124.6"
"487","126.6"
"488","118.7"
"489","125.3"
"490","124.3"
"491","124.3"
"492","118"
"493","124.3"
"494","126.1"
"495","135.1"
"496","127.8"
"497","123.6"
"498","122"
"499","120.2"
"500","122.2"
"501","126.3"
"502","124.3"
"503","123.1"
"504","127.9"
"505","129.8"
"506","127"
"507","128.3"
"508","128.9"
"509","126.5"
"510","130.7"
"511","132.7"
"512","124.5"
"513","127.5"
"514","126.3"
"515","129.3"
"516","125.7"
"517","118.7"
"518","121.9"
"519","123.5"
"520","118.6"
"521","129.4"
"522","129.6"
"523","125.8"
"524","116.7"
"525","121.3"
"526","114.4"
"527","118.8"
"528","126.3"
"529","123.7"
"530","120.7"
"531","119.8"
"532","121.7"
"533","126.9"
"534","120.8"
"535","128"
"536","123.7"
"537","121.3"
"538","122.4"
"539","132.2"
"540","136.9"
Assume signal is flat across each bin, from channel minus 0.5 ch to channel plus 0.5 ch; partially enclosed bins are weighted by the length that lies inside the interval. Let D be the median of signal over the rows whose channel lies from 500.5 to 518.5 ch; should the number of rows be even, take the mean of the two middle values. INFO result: 127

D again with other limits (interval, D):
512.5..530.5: 124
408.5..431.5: 125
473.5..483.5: 117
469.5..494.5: 119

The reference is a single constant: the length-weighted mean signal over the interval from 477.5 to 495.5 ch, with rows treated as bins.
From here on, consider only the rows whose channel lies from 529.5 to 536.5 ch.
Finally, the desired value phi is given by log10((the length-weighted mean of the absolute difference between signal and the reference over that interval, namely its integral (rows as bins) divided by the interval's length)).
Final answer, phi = 0.41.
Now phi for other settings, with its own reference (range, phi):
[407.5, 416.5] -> 0.64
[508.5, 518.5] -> 0.76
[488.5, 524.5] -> 0.70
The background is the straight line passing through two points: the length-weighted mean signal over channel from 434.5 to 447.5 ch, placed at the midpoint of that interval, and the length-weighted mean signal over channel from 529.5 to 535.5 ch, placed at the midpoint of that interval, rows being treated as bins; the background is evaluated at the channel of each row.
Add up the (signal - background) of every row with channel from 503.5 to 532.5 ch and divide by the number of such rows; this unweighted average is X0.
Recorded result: 1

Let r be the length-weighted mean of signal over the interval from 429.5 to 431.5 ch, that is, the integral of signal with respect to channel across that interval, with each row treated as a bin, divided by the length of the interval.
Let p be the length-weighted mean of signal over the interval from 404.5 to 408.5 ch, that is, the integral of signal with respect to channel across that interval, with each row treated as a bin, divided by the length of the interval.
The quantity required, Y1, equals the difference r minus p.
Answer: 13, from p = 114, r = 127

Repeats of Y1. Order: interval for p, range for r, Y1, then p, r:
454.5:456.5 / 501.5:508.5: -13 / 140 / 127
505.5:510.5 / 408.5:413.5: -12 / 128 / 117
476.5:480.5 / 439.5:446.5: 13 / 115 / 128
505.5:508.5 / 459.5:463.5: -3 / 128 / 125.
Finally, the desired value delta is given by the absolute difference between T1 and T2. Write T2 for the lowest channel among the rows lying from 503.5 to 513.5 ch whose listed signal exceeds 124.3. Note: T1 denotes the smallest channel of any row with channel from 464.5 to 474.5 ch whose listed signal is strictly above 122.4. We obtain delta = 38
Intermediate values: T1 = 466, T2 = 504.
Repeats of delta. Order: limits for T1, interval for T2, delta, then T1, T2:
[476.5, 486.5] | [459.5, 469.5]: 24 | 484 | 460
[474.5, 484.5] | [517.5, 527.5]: 37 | 484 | 521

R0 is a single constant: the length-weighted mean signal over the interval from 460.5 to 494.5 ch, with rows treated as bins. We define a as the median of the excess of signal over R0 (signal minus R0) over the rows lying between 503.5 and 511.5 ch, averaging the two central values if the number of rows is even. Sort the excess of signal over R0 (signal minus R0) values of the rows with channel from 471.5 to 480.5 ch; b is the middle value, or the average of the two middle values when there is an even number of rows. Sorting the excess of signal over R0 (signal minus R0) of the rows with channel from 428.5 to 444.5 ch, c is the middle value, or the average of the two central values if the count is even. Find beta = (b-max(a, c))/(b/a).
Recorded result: 38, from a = 8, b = -2.5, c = 9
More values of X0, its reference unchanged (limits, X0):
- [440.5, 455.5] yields 3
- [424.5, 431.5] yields -1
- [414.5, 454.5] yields -1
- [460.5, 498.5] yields -6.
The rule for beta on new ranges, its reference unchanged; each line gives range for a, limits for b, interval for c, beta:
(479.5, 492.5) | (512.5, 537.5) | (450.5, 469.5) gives 3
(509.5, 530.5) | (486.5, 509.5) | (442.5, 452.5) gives -2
